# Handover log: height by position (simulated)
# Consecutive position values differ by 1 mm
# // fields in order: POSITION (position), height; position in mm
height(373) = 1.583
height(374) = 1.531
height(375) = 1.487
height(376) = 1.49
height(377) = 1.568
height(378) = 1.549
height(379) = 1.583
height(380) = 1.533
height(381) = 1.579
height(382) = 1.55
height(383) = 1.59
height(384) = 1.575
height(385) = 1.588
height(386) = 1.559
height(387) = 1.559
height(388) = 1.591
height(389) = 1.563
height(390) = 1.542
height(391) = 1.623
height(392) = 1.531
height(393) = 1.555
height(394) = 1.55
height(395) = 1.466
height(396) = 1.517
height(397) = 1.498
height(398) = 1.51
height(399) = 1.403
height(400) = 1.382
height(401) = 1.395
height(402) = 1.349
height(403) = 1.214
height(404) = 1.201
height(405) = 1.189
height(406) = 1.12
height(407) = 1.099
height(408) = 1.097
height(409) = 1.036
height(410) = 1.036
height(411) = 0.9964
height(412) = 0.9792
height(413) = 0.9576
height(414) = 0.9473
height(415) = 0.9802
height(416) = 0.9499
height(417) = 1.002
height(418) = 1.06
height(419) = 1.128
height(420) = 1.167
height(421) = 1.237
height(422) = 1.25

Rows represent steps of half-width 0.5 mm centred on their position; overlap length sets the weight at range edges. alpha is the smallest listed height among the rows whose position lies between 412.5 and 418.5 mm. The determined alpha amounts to 0.9473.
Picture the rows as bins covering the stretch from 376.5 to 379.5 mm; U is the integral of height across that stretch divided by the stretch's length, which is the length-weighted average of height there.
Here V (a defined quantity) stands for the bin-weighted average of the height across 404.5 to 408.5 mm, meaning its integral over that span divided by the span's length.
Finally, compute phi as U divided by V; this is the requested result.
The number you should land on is 1.4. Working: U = 1.57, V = 1.13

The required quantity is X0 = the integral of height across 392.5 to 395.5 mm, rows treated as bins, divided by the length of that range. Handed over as 1.52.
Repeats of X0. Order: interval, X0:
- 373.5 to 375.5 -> 1.51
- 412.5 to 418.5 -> 0.98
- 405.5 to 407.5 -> 1.11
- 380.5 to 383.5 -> 1.57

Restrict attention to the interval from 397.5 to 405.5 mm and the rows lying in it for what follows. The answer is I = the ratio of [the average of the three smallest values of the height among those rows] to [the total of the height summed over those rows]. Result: 0.113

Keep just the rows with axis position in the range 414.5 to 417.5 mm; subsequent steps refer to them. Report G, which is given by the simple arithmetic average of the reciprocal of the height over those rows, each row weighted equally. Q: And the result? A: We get 1.02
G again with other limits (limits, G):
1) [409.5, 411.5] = 0.98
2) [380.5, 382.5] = 0.64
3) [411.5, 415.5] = 1.04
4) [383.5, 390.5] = 0.64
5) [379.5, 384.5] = 0.64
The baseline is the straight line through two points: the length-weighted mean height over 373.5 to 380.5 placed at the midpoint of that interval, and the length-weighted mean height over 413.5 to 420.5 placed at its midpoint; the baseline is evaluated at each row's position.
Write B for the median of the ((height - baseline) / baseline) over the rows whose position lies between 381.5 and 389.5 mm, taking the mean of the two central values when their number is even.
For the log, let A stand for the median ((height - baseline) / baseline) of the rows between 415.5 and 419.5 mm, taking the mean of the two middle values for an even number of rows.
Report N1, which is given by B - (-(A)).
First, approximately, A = 0.00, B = 0.10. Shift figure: 0.11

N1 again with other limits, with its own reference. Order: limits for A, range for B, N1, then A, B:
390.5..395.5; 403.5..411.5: 0.12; 0.17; -0.05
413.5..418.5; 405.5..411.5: -0.14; -0.07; -0.06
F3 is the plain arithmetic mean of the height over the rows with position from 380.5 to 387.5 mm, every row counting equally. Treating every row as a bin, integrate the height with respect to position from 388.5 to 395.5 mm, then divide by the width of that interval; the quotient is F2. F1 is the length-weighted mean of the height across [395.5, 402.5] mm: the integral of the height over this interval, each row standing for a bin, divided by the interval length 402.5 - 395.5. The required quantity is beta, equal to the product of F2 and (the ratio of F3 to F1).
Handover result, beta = 1.69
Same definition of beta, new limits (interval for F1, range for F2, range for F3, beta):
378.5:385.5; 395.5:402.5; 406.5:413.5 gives 0.94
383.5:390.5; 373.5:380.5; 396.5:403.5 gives 1.36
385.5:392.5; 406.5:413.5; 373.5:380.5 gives 1.01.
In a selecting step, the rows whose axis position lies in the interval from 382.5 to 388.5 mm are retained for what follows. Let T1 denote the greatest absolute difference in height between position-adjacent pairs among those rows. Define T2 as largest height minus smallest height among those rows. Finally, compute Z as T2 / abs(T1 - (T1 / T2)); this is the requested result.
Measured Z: 0.03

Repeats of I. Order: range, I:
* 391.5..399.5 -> 0.121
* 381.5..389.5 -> 0.124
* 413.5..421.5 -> 0.113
